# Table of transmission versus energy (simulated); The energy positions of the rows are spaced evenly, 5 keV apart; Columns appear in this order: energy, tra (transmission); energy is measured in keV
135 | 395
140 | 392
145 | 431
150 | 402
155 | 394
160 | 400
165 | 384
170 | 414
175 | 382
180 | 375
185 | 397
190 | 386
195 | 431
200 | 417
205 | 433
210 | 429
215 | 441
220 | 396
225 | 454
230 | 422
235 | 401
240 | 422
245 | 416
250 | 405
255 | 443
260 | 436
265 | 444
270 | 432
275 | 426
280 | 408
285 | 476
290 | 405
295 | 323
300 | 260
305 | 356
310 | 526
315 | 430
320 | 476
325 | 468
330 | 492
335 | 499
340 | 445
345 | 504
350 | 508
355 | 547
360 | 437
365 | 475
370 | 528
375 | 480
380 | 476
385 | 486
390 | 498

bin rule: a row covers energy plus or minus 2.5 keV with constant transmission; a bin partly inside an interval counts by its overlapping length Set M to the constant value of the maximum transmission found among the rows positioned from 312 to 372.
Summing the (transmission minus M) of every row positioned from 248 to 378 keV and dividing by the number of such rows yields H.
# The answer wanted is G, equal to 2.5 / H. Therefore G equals -0.025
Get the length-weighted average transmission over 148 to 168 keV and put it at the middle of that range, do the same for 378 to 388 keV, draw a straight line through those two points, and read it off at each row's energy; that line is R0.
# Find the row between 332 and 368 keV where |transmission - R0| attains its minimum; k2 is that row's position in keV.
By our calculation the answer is 365 keV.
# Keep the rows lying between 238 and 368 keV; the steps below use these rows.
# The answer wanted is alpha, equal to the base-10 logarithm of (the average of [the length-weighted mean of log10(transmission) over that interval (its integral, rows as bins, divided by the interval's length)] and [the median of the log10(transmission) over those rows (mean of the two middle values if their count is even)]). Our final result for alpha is 0.422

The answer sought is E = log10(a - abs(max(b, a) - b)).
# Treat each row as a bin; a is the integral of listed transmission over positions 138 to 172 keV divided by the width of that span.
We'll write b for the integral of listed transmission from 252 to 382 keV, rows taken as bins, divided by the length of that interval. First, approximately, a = 402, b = 450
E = 2.60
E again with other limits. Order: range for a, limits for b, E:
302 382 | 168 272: 2.62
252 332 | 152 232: 2.61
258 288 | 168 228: 2.62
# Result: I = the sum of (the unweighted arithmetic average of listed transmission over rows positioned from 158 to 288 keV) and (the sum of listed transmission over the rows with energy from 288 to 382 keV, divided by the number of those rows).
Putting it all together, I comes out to 873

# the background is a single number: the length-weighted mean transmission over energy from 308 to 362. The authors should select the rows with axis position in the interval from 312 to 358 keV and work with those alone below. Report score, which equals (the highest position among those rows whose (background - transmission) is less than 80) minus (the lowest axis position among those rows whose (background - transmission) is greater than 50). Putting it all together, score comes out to 40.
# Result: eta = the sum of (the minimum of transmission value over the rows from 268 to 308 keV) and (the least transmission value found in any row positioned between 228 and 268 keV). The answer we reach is 661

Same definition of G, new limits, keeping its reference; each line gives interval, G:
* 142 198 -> -0.017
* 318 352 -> -0.040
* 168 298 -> -0.019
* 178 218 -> -0.019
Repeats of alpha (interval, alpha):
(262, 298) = 0.419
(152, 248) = 0.417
